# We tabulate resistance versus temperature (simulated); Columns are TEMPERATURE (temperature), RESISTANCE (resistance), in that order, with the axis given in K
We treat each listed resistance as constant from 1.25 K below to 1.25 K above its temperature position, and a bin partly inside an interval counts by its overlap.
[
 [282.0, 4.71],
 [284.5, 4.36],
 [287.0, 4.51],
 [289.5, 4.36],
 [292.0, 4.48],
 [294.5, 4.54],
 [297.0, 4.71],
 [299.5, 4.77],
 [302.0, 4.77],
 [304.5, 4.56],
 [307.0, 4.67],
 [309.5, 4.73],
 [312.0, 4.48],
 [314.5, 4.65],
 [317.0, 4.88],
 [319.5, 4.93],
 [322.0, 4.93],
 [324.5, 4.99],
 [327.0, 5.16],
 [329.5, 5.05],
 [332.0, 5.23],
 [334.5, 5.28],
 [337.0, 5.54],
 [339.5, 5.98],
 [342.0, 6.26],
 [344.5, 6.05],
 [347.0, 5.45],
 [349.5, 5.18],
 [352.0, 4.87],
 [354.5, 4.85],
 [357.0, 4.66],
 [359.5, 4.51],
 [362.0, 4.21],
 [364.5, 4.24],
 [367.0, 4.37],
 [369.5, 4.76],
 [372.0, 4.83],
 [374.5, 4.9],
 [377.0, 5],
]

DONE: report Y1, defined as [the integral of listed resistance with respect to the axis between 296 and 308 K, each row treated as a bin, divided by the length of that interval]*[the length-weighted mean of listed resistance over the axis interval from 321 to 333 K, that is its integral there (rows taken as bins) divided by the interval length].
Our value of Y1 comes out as 24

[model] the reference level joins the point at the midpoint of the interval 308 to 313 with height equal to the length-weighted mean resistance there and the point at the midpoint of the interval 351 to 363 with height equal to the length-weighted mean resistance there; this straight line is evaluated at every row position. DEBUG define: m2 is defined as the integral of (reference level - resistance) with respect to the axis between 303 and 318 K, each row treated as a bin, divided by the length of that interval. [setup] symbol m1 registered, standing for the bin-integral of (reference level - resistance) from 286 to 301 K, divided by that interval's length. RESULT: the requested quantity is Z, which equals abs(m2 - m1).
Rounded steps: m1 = 0.05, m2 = 0.0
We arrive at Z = 0.1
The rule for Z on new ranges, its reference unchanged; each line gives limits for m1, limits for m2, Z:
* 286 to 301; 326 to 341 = 0.8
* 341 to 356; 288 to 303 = 0.8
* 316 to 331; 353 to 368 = 0.5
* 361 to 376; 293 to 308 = 0.1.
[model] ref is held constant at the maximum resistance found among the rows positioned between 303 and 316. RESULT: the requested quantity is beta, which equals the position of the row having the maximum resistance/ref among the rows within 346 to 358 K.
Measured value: 347.0 K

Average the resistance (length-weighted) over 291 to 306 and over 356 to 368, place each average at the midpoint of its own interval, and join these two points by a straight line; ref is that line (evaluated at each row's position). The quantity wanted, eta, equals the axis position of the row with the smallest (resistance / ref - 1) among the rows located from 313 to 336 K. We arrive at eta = 314.5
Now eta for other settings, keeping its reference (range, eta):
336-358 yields 357.0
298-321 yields 312.0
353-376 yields 362.0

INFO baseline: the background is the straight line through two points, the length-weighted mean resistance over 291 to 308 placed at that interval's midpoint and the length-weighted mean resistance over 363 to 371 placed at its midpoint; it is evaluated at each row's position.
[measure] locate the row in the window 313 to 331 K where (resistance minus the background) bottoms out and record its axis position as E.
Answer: 314.5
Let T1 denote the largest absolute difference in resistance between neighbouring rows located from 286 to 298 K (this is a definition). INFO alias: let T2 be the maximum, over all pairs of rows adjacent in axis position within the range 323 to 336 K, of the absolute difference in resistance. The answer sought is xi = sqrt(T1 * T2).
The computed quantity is 0.17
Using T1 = 0.17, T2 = 0.18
